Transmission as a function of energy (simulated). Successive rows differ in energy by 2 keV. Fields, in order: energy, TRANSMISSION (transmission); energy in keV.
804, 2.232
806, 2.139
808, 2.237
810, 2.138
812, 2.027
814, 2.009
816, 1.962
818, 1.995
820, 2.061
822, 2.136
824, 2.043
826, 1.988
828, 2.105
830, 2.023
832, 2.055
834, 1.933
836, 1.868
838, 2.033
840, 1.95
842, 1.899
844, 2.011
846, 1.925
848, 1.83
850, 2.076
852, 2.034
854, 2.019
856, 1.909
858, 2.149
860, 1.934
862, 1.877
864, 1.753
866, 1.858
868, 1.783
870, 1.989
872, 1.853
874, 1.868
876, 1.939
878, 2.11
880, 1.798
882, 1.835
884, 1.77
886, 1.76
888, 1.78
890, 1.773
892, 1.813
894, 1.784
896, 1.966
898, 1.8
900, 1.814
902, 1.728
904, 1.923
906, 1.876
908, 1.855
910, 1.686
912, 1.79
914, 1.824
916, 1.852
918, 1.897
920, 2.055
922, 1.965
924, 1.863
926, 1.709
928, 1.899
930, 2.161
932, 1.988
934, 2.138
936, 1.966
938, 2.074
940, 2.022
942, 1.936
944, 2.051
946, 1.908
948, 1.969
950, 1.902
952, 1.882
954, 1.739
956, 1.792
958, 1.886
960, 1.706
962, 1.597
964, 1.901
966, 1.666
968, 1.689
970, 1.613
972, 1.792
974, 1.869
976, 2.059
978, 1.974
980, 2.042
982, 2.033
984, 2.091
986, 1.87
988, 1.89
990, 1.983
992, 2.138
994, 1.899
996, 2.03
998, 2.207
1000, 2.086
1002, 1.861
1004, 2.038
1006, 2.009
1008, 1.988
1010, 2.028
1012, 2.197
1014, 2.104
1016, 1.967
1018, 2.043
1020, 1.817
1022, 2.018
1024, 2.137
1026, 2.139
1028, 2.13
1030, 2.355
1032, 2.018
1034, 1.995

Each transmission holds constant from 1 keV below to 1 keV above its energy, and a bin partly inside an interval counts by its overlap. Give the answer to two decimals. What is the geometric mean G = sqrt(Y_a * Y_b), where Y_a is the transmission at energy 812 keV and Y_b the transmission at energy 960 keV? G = 1.86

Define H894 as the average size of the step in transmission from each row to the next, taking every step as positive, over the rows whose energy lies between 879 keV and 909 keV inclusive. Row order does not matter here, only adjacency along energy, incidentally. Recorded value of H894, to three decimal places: 0.066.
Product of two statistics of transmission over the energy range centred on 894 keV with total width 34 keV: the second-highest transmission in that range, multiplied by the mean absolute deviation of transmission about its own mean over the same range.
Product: 0.138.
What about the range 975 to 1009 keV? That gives 0.156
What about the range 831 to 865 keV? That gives 0.167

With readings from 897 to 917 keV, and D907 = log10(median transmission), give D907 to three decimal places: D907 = 0.260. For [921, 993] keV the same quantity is 0.280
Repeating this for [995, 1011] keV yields 0.307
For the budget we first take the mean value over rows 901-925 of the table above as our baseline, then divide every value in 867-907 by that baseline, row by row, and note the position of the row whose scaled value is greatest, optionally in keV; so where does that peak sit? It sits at 878 keV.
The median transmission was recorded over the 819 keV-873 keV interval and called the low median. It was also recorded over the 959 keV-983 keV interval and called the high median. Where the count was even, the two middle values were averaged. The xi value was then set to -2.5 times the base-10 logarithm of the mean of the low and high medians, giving -0.702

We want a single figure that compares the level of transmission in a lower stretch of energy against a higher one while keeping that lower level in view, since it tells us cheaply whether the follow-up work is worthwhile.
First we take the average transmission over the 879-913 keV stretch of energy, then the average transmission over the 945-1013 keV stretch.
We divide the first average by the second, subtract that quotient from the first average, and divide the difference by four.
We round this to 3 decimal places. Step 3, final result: 0.217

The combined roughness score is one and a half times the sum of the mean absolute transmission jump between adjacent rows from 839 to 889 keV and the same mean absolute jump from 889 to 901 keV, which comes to 0.29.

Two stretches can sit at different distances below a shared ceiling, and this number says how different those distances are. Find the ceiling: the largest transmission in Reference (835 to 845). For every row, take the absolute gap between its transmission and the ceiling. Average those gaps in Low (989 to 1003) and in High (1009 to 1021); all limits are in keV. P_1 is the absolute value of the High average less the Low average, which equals 0.010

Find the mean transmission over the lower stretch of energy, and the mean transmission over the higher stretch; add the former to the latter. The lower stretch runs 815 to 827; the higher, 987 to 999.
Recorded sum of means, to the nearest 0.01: 4.06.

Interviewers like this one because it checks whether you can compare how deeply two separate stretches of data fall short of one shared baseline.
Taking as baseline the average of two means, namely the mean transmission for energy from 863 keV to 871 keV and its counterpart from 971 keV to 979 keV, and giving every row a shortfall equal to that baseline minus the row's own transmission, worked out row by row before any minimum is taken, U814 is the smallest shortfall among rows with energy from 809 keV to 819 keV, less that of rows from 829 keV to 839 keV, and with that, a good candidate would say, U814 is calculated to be -0.08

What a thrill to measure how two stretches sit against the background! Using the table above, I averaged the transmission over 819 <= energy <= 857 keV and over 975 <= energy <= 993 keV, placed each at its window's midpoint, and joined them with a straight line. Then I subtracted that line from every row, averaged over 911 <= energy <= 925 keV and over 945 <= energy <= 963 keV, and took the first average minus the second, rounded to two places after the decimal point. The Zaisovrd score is 0.08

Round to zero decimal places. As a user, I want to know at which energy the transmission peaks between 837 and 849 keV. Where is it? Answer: 838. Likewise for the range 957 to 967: 964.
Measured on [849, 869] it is 858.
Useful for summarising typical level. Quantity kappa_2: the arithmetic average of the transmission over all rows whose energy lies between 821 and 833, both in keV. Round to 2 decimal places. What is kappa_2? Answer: 2.06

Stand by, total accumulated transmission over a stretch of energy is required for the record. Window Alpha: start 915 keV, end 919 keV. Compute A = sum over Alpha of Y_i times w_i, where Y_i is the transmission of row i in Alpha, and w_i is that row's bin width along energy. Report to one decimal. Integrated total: 7.5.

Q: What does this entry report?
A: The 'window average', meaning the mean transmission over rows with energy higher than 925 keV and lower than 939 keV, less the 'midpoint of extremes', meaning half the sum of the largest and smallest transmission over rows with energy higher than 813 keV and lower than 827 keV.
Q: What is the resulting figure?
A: -0.06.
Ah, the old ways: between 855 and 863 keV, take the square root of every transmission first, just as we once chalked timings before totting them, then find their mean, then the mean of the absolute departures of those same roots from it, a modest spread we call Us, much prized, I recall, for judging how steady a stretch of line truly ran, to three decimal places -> 0.032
